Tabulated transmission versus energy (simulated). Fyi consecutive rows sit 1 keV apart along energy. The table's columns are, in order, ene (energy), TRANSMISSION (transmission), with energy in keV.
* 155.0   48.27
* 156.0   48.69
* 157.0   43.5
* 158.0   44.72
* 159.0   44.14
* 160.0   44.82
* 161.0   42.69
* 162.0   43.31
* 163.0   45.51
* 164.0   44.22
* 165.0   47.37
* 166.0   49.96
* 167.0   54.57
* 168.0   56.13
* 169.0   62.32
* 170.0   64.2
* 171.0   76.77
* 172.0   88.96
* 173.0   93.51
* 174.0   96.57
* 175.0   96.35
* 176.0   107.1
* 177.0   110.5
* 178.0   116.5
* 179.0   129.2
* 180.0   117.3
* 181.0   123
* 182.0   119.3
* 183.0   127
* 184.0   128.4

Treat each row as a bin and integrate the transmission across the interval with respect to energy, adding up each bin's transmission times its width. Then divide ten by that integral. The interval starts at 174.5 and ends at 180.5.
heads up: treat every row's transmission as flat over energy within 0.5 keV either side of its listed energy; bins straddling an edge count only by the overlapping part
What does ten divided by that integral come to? 0.015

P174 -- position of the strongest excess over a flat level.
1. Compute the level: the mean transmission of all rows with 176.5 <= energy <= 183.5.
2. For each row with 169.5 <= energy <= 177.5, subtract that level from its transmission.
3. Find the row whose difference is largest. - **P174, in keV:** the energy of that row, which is 177.0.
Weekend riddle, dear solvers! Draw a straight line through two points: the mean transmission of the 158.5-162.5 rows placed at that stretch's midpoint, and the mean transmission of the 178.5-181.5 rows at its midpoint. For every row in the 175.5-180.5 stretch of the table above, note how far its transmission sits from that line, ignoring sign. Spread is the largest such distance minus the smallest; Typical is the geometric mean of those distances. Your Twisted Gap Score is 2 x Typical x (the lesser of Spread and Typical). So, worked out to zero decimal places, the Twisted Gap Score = 5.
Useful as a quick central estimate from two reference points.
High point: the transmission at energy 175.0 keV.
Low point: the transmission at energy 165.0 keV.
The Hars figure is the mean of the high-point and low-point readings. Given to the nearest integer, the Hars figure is 72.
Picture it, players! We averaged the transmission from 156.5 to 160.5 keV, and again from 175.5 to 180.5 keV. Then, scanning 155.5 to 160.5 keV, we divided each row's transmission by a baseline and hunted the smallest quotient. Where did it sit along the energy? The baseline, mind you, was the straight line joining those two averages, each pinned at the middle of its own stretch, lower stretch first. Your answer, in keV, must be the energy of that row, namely 160.0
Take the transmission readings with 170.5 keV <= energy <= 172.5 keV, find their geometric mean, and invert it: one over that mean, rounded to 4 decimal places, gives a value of 0.0121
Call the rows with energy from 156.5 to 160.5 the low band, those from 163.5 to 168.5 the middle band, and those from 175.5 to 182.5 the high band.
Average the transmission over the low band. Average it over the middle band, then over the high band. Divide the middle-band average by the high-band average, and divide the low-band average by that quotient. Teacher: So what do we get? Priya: 103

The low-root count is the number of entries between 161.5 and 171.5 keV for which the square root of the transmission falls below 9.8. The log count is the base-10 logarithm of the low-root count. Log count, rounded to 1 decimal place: 1.0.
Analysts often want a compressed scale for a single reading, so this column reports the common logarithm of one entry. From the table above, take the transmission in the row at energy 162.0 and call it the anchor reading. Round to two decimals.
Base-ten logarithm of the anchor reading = 1.64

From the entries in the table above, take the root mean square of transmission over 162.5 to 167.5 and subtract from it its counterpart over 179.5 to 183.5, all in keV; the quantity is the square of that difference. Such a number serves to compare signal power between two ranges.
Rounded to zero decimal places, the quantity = 5364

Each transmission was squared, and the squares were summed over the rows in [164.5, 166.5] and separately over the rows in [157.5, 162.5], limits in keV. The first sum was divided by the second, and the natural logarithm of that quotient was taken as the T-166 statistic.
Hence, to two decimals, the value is -0.71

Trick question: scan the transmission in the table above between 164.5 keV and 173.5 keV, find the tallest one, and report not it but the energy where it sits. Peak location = 173.0 keV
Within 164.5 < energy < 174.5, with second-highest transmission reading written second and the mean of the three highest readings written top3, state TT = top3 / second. 0.99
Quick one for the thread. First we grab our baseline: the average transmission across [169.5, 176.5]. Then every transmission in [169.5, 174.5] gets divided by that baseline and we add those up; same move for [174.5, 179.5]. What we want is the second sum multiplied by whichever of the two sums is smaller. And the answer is 30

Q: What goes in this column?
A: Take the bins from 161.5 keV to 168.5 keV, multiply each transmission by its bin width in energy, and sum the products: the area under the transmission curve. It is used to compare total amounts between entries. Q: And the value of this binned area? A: 341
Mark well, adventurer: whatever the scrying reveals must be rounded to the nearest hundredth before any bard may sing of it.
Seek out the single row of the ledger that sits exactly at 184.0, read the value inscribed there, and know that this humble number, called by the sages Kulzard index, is 128.40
